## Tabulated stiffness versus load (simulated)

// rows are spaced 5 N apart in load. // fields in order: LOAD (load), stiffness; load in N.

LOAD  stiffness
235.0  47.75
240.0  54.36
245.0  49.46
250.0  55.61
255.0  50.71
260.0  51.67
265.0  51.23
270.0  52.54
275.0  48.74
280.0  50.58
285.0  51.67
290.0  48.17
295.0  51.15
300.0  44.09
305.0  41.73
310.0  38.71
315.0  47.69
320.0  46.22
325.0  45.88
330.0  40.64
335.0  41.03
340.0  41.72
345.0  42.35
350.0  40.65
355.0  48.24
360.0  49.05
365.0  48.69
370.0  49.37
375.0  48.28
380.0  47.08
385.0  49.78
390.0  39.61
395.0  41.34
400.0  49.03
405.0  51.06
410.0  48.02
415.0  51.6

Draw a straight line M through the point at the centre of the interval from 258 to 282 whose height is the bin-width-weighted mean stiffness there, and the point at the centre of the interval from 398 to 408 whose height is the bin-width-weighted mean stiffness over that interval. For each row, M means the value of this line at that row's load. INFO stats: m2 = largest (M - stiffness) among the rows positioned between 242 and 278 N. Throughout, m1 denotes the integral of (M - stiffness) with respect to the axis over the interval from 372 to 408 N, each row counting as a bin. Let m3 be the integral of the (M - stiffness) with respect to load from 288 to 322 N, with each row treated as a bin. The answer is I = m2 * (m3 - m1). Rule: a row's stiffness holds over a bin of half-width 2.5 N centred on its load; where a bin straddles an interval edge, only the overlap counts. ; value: 127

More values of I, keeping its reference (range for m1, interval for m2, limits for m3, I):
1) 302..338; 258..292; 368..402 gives -363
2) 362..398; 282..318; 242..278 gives -1812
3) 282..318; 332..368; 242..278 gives -1726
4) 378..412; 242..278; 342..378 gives 30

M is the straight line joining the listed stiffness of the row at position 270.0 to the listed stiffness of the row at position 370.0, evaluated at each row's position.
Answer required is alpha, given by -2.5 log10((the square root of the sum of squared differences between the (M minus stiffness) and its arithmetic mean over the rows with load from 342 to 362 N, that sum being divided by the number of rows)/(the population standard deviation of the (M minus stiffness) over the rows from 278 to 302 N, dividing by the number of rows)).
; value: -0.39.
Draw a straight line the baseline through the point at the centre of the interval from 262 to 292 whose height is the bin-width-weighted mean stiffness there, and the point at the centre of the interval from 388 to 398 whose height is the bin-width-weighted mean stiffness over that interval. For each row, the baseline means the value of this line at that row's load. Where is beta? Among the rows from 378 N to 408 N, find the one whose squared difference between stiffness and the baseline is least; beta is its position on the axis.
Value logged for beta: 395.0 N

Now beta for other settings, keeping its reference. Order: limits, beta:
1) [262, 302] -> 280.0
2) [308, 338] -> 315.0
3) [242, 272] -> 260.0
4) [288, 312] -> 290.0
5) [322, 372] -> 325.0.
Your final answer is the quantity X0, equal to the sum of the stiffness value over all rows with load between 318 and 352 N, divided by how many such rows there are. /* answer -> 42.6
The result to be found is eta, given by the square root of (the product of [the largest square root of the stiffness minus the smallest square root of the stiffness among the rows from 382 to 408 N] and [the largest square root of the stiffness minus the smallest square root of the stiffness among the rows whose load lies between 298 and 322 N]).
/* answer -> 0.76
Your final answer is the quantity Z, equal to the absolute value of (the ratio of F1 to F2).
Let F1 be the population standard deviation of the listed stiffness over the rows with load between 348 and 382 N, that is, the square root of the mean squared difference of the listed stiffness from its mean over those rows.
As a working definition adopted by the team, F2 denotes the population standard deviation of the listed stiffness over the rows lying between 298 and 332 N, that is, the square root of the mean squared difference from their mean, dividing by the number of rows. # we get 0.9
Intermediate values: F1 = 2.8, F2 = 3.1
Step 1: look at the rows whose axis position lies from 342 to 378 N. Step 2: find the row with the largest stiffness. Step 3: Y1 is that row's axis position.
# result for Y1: 370.0 N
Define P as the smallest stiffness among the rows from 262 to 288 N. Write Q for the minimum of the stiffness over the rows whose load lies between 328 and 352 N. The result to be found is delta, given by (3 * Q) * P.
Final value 5942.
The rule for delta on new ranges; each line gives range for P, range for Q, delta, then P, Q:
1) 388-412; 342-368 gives 4830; 39.61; 40.65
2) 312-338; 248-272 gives 6183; 40.64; 50.71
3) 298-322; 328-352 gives 4720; 38.71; 40.64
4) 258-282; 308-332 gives 5660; 48.74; 38.71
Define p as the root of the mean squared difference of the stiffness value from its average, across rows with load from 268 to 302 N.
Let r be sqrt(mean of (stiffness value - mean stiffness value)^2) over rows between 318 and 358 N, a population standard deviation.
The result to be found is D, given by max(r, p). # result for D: 2.8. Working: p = 2.7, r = 3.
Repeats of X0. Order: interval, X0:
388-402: 43.3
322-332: 43.3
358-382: 48.5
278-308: 47.9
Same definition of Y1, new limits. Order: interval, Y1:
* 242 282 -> 250.0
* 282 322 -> 285.0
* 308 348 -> 315.0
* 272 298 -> 285.0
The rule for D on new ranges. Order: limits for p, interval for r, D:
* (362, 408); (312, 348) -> 3.7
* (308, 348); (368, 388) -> 3.0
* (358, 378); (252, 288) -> 1.1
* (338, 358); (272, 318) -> 4.2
